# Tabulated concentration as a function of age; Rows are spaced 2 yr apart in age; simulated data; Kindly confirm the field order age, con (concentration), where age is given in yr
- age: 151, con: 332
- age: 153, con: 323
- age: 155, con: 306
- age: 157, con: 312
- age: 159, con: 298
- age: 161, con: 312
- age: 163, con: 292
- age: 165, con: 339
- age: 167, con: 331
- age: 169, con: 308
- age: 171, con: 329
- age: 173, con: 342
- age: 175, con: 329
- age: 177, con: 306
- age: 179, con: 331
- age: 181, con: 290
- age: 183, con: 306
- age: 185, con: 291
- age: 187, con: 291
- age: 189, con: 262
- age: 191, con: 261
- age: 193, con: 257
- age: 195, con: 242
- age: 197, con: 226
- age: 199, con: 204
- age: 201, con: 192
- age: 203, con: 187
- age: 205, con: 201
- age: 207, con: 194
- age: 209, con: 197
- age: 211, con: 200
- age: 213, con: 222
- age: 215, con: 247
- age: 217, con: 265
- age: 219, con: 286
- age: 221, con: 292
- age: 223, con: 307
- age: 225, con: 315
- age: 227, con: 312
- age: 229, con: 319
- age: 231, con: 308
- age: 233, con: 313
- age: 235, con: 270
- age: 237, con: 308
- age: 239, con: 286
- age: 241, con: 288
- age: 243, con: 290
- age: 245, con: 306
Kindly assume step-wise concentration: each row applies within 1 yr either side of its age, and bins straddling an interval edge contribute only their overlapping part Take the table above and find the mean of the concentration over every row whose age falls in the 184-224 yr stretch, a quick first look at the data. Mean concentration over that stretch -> 241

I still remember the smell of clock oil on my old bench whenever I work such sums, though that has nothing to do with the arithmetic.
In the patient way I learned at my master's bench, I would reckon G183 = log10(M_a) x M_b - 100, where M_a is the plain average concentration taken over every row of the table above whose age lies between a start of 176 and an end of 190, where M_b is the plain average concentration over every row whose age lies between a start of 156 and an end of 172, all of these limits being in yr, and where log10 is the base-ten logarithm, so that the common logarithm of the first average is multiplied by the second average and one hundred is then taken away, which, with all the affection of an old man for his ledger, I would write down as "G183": 679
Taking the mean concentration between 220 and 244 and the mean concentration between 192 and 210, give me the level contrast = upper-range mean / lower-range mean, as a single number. 1.42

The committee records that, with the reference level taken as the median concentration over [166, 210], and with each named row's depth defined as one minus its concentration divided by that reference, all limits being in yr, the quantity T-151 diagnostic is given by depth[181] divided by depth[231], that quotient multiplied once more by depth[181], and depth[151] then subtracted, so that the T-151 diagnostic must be 0.18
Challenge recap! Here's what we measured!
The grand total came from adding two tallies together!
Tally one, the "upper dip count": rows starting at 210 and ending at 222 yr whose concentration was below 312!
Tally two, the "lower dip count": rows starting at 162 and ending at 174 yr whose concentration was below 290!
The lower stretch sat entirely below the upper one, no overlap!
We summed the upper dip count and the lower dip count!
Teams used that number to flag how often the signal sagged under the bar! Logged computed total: 6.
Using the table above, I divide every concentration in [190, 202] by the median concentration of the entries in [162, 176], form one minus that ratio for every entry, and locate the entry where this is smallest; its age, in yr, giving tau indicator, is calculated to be 191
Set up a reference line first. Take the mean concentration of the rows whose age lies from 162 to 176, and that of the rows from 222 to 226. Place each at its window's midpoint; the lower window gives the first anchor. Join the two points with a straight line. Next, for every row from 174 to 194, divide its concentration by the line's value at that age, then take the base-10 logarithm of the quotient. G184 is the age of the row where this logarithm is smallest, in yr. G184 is 193 yr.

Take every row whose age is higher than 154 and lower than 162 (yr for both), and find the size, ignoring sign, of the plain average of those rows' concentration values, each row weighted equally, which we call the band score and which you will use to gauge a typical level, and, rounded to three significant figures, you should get 307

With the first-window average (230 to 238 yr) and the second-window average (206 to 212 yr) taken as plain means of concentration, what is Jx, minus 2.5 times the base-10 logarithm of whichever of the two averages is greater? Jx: -6.19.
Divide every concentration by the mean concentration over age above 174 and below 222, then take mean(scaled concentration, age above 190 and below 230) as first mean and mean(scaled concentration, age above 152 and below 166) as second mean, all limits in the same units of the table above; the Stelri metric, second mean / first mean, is 1.27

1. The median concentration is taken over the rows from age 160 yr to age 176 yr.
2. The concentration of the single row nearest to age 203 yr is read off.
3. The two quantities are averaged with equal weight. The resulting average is 258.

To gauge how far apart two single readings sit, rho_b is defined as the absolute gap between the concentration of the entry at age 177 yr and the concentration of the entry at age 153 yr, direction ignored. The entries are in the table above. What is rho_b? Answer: 17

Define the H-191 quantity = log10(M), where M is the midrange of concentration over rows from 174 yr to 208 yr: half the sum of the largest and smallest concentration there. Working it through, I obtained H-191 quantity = 2.41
